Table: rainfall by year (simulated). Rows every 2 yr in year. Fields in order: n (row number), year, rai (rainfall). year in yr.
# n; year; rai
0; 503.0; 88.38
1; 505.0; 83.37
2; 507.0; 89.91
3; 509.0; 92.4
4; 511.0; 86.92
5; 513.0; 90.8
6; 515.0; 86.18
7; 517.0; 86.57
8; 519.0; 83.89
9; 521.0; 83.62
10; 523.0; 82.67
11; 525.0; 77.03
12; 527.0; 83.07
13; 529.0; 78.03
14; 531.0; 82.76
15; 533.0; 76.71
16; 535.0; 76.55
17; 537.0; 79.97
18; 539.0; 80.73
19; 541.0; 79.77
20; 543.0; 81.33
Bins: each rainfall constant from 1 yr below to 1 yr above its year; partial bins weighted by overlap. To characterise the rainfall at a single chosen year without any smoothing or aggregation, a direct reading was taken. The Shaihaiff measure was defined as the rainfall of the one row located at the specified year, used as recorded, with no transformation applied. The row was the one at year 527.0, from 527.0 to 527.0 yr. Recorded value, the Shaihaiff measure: 83.07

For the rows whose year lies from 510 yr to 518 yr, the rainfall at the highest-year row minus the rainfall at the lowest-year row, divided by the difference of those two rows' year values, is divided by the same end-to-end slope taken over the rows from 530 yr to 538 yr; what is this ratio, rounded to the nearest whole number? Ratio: 0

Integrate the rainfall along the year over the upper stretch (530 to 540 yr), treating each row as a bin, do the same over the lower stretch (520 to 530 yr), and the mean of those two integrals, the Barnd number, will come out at 801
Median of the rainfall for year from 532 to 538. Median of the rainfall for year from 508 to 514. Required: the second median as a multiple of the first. 1.18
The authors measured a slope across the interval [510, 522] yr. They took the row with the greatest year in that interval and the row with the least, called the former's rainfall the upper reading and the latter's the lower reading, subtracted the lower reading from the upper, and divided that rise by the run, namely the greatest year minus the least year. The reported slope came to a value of -0.33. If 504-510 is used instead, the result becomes 2.26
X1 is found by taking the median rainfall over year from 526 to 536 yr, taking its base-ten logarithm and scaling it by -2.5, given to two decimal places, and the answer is -4.73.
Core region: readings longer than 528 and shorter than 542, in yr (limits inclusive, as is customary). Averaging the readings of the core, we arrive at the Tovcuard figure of 79.2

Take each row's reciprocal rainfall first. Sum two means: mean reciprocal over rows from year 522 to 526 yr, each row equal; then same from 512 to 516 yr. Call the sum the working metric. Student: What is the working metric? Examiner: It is 0.0238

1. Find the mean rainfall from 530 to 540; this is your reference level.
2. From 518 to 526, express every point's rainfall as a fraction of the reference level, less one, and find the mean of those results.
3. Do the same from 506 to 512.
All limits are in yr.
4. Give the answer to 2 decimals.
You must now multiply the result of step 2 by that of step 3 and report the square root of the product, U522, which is 0.06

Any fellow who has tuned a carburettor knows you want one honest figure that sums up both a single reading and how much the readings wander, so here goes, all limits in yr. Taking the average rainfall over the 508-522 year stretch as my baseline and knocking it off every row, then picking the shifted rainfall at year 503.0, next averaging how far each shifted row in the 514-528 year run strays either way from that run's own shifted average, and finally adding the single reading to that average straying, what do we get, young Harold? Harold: 3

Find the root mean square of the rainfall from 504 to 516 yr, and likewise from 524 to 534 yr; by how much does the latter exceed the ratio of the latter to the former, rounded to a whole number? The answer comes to 79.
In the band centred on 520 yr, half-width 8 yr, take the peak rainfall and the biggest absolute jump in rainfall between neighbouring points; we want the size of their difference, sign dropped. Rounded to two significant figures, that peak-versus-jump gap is 85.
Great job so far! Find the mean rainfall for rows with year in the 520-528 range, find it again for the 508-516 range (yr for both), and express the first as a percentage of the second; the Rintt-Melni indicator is 92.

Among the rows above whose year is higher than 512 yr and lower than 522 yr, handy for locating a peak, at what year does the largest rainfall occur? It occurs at 513.0 yr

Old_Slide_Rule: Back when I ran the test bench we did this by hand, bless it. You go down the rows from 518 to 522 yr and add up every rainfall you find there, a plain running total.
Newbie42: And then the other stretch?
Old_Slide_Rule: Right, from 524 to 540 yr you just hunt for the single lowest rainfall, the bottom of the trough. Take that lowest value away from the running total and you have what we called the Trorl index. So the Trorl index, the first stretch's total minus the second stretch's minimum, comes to 91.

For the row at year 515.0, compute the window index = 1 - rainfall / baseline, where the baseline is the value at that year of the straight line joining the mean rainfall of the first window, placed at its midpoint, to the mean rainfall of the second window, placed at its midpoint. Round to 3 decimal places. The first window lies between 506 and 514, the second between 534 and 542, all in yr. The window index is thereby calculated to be 0.022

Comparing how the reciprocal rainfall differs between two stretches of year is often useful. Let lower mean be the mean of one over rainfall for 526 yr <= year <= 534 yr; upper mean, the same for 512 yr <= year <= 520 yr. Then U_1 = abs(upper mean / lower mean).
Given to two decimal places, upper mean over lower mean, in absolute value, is 0.92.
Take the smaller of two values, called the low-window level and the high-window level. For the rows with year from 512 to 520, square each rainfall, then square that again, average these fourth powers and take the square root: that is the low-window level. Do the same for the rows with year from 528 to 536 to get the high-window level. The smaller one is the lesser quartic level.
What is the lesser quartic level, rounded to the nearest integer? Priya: 6184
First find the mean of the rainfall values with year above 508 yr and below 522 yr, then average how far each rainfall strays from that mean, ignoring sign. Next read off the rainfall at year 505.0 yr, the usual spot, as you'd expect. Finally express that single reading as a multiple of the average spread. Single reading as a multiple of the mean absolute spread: 33.1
